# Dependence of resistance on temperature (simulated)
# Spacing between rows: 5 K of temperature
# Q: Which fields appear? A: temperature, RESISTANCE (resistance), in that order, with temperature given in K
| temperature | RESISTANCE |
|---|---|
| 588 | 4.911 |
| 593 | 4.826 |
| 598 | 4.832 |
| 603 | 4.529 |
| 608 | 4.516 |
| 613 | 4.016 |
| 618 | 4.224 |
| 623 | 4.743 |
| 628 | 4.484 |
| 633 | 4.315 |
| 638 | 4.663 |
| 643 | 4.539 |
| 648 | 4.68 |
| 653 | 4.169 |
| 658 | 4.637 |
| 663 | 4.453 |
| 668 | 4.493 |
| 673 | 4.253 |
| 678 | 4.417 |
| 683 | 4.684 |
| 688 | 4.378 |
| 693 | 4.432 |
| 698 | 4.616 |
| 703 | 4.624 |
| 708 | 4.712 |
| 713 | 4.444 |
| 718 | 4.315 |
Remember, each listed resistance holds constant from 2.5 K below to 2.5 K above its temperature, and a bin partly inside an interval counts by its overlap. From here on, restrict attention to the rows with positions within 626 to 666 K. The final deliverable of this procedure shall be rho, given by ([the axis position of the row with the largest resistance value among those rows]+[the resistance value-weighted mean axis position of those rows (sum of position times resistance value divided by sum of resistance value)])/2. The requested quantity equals 646.8 K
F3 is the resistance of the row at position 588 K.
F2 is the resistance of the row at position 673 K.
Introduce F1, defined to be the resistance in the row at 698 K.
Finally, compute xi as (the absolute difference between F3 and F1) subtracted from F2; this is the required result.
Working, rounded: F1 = 4.616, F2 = 4.253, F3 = 4.911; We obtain 3.96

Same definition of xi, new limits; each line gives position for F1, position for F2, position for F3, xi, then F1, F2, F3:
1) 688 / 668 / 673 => 4.37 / 4.378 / 4.493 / 4.253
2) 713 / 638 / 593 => 4.28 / 4.444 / 4.663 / 4.826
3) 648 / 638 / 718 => 4.30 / 4.68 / 4.663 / 4.315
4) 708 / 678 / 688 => 4.08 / 4.712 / 4.417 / 4.378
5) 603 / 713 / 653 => 4.08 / 4.529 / 4.444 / 4.169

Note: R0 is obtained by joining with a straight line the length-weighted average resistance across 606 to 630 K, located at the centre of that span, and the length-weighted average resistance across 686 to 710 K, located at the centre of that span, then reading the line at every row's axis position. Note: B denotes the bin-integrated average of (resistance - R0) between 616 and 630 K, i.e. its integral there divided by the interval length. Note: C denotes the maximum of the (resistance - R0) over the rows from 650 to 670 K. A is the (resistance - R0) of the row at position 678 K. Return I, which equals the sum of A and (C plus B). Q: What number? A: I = 0.2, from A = -0.10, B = 0.091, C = 0.16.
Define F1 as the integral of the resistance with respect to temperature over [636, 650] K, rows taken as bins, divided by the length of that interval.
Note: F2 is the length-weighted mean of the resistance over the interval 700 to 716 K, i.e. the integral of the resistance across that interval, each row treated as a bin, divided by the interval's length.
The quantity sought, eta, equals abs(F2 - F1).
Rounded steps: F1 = 4.62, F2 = 4.59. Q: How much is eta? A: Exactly 0.04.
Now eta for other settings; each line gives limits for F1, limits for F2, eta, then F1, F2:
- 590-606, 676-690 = 0.23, 4.73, 4.50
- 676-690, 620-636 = 0.01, 4.50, 4.51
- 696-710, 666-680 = 0.27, 4.65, 4.38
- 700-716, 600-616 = 0.22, 4.59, 4.36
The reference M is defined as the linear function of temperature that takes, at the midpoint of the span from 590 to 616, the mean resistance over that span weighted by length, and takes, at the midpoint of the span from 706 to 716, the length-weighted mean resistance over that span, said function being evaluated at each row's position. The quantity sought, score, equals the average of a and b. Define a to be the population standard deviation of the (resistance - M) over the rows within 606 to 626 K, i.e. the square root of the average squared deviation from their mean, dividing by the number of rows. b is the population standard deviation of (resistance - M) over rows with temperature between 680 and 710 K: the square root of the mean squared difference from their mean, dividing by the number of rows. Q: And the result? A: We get 0.201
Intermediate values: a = 0.28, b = 0.125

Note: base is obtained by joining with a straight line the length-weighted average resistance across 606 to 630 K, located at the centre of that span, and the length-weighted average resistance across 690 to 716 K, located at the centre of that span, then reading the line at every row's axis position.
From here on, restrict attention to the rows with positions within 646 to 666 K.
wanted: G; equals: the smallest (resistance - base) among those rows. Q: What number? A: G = -0.29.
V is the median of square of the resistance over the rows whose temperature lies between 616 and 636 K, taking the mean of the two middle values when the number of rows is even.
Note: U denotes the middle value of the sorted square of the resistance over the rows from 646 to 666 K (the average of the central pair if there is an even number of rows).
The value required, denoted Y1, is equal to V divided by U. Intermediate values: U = 20.7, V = 19.4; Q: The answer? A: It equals 0.94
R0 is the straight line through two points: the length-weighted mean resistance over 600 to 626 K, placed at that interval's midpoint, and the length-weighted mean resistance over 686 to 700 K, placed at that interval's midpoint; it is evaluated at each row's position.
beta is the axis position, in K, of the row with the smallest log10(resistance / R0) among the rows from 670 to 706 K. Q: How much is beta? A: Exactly 673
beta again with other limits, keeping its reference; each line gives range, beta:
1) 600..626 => 613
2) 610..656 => 613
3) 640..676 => 653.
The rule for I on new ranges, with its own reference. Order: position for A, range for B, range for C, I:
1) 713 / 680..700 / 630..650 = 0.1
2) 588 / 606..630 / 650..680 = 0.7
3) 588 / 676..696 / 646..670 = 0.8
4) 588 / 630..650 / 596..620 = 1.2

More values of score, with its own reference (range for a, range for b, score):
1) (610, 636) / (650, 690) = 0.204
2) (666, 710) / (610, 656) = 0.193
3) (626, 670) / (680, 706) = 0.139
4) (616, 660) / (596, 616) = 0.246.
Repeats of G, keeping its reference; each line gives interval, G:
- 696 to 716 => -0.13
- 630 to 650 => -0.11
